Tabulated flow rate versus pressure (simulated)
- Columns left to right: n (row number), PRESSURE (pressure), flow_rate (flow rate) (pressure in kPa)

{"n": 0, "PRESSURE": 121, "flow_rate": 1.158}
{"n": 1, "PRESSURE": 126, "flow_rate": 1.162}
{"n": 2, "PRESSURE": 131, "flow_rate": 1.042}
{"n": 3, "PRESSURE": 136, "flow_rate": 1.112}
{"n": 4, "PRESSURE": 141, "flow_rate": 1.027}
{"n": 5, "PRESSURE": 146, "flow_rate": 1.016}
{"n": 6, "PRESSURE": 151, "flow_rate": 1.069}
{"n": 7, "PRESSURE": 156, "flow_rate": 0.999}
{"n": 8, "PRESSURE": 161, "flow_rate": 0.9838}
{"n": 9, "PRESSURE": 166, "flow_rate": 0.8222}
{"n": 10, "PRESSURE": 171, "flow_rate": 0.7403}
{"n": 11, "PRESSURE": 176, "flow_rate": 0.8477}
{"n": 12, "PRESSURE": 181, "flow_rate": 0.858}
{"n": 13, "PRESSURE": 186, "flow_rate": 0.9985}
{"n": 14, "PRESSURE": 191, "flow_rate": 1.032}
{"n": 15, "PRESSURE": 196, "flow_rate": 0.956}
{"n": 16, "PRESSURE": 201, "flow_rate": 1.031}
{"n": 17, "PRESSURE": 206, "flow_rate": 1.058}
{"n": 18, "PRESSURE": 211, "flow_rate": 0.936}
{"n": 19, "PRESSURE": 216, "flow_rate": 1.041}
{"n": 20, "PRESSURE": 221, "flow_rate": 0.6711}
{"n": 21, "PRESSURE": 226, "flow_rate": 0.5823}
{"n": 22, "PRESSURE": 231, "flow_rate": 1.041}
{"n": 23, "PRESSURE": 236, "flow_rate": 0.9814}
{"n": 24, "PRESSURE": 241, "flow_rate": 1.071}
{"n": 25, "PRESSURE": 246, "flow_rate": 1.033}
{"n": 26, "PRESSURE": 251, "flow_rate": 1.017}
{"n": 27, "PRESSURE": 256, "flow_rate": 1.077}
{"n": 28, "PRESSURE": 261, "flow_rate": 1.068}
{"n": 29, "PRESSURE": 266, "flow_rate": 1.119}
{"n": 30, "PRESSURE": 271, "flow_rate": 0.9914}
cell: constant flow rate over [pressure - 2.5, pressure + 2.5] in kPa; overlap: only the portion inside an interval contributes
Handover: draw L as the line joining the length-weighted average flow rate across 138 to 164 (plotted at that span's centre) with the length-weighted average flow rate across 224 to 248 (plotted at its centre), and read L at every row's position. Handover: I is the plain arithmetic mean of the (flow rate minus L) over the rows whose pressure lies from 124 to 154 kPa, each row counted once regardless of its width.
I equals 0.04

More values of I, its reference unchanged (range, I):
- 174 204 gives -0.03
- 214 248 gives -0.03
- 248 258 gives 0.11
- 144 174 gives -0.07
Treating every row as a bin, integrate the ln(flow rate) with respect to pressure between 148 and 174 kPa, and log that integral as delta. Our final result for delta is -2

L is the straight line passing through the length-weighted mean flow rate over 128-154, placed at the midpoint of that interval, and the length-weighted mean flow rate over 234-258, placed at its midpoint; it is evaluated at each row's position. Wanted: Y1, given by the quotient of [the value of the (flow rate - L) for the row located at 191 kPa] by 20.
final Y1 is -0.001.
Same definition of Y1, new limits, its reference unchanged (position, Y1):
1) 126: 0.005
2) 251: -0.001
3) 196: -0.004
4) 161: -0.003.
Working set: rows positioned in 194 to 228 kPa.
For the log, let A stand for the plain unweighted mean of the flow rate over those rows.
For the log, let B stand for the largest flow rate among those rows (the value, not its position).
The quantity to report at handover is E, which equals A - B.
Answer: -0.16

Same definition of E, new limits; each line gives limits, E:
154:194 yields -0.12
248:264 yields -0.02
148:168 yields -0.10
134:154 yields -0.06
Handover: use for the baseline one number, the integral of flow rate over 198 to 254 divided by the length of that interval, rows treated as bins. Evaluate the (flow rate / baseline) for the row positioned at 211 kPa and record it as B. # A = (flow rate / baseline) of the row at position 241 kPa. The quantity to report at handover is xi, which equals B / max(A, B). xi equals 0.87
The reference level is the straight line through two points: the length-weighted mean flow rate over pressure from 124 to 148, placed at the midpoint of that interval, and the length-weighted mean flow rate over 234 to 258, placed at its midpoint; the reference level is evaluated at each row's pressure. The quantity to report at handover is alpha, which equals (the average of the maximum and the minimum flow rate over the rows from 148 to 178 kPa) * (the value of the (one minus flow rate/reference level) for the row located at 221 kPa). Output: 0.32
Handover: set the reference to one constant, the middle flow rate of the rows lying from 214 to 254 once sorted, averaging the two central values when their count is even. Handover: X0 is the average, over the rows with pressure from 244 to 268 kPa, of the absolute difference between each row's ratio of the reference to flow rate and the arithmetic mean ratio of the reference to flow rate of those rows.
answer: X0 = 0.028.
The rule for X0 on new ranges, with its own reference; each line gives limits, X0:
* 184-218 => 0.039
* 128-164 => 0.031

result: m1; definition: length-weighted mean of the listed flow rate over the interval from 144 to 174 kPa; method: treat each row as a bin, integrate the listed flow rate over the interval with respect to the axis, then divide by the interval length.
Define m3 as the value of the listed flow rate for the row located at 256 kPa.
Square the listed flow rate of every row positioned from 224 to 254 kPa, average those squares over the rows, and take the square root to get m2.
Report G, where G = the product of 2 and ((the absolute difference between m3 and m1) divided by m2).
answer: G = 0.29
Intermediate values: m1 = 0.936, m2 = 0.97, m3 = 1.077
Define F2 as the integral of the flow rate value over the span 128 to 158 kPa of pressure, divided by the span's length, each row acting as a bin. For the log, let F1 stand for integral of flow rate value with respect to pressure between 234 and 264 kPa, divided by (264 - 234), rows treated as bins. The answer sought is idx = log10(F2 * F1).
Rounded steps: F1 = 1.04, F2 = 1.05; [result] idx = 0.038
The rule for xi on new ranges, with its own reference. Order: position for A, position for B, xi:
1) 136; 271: 0.89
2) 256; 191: 0.96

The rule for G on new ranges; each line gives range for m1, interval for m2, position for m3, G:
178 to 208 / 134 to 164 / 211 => 0.10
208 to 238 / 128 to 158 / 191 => 0.30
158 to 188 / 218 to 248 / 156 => 0.27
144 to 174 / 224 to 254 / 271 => 0.12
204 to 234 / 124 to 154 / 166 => 0.12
